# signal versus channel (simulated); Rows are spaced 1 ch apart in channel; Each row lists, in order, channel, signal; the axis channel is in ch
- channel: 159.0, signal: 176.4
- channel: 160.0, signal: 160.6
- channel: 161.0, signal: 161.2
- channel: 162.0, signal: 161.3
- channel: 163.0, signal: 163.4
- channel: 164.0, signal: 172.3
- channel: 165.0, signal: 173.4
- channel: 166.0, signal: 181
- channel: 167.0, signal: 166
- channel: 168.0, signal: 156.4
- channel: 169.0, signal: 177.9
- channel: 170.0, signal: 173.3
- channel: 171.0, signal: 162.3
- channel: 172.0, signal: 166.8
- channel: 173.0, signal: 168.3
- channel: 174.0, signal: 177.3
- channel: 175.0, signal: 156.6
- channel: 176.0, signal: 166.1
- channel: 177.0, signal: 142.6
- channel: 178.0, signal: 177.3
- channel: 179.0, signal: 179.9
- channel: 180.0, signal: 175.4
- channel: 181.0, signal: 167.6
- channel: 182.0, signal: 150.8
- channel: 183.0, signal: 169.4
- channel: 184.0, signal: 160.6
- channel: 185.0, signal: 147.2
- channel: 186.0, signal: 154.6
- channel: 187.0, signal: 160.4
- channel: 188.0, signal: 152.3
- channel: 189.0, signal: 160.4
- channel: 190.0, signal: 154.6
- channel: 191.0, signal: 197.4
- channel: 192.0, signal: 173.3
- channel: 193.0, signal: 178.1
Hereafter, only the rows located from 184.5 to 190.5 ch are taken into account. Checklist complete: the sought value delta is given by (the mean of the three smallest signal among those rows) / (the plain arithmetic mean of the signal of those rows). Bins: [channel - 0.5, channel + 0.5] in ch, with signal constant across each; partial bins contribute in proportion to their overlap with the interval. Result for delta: 0.977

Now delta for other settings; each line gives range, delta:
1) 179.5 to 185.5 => 0.945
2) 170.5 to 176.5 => 0.973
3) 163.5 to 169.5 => 0.963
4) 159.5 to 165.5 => 0.974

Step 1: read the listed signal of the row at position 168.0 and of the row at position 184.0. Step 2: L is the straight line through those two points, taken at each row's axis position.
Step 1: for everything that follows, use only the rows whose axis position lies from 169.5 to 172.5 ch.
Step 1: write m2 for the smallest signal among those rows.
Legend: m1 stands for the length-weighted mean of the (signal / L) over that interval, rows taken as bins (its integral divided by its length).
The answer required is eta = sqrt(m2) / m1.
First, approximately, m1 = 1.07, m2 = 162.3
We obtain 11.96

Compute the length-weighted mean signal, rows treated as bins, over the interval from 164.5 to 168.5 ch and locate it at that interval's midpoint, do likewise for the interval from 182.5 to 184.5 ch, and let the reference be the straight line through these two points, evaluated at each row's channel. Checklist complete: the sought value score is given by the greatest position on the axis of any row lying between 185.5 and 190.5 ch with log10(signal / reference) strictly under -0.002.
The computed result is 190.0 ch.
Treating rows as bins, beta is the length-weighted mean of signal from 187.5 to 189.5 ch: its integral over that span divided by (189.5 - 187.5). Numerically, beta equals 156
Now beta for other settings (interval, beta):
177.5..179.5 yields 179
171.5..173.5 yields 168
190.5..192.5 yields 185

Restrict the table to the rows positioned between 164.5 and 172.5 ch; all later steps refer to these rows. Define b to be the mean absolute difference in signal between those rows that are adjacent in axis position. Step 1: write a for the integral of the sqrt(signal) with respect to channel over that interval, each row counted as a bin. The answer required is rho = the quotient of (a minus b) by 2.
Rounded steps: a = 104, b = 10.5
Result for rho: 47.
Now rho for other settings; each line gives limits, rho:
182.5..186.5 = 20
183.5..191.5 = 44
